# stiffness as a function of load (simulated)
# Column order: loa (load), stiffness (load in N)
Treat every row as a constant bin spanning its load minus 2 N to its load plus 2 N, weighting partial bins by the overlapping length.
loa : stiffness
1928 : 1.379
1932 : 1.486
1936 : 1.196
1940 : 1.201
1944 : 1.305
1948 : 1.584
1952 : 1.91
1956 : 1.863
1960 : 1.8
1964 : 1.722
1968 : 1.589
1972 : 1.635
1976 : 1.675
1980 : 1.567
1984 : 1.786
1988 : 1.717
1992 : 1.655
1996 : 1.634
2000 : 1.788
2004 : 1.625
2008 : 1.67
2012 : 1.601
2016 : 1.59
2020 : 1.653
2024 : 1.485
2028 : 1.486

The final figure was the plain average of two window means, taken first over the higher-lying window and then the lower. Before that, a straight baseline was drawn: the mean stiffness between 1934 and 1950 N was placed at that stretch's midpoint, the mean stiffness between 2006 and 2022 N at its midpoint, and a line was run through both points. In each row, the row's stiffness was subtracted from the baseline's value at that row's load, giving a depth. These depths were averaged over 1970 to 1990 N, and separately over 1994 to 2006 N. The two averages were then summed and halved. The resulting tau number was -0.153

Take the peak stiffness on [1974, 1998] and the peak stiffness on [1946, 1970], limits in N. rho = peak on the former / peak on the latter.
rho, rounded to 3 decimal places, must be 0.935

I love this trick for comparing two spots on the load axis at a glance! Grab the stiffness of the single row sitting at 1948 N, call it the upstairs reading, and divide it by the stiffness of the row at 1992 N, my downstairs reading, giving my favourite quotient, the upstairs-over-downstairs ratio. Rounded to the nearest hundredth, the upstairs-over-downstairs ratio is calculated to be 0.96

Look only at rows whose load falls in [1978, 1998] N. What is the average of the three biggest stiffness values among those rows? 1.72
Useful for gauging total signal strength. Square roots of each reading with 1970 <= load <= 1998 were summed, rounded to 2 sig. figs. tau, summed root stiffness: 9.0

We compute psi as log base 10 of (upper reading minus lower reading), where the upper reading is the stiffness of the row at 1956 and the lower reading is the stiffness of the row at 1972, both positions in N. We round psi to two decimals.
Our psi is -0.64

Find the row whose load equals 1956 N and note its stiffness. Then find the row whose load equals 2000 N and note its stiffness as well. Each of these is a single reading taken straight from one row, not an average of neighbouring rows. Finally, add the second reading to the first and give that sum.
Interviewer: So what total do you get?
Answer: 3.7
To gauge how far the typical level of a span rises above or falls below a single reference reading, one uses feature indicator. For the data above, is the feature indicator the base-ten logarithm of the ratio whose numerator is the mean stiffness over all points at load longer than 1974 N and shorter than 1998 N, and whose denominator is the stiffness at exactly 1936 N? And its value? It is 0.15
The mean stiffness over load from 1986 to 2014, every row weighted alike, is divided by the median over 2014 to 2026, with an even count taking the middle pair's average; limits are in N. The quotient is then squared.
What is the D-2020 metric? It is 1.10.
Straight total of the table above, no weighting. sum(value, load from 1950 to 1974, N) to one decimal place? 10.5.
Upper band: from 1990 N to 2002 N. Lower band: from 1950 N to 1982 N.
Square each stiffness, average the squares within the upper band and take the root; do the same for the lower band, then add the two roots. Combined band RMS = 3.4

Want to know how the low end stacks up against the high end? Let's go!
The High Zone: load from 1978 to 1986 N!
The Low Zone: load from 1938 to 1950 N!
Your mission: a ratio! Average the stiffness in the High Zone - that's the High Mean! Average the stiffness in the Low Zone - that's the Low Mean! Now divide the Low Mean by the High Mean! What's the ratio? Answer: 0.81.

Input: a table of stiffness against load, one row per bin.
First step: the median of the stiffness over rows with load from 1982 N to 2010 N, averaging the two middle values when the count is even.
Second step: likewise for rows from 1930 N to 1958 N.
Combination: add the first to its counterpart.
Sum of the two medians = 3.16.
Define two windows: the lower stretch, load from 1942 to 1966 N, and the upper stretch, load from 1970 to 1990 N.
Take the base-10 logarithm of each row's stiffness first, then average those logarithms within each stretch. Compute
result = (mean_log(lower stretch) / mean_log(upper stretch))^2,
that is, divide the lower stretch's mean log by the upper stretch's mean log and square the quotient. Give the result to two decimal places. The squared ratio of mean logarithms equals 1.02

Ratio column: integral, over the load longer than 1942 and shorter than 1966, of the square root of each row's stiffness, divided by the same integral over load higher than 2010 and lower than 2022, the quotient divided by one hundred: 0.020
